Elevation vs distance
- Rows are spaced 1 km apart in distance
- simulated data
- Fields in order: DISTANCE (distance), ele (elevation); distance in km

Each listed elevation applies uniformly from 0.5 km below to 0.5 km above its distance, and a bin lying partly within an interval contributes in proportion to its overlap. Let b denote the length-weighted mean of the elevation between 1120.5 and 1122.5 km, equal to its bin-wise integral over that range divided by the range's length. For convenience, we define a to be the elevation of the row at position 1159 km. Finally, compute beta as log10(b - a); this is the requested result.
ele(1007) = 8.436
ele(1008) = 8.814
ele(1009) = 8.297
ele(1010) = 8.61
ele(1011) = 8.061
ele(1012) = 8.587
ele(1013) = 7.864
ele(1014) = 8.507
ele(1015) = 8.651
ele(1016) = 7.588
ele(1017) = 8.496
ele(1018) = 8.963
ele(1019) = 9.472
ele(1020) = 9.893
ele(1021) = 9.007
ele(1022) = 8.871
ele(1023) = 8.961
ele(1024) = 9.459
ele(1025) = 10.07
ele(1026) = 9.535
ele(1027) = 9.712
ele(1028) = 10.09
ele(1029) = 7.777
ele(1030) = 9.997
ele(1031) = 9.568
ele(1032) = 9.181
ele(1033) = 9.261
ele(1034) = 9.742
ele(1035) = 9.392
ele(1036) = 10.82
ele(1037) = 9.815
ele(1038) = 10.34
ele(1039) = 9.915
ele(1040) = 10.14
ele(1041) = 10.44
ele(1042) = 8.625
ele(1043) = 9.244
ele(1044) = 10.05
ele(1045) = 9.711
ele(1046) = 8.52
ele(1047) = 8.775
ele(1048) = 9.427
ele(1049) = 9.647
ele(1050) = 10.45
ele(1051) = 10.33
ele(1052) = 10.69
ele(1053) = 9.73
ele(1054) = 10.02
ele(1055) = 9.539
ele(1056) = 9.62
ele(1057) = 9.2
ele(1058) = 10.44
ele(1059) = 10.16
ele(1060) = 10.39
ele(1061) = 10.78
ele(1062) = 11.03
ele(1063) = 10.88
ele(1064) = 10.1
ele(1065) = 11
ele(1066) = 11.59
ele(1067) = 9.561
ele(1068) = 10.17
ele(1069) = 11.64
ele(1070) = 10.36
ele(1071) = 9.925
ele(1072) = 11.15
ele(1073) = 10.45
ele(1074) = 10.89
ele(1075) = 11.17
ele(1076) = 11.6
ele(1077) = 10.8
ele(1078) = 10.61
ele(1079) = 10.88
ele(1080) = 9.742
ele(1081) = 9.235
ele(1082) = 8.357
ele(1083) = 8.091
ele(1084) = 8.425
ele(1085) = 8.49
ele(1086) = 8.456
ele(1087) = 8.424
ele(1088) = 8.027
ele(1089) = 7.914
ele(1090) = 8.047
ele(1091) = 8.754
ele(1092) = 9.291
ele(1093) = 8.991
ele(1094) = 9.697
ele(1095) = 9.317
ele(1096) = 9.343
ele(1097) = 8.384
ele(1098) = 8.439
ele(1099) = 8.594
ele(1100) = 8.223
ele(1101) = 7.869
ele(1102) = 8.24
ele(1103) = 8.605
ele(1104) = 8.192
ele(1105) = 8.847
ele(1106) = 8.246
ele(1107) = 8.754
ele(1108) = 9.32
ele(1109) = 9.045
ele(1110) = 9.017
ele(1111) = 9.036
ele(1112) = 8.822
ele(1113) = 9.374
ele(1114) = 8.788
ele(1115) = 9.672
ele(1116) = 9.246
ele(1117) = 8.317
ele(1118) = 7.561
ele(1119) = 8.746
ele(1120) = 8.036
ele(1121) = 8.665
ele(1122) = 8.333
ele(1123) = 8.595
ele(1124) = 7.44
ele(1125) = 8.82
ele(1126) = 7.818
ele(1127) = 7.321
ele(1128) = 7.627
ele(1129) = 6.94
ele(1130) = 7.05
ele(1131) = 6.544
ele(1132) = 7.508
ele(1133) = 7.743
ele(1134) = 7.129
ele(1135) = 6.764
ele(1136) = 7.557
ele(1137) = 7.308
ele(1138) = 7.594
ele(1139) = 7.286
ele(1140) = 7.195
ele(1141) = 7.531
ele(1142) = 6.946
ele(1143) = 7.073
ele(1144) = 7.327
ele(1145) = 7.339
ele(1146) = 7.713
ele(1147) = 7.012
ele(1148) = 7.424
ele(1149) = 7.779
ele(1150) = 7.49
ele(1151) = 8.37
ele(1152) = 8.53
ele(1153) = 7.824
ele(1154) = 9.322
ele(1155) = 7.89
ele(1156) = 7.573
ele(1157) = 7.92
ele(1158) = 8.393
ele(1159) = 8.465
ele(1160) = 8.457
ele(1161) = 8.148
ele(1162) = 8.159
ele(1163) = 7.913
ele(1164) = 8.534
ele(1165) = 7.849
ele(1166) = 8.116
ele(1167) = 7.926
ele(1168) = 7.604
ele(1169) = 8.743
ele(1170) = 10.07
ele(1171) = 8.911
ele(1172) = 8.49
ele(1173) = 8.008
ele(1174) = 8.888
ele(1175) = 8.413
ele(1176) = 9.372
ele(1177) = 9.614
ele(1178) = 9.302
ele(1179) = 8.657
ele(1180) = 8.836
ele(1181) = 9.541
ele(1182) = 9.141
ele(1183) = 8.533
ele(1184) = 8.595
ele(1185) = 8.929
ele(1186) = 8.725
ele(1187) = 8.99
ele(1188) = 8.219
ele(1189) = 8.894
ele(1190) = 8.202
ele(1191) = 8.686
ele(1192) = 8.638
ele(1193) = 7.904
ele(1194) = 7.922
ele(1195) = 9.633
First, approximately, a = 8.465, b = 8.5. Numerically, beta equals -1.5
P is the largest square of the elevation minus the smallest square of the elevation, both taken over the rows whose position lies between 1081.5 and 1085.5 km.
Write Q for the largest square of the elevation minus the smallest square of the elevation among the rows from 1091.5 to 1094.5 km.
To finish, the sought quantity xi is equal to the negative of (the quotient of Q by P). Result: -2.0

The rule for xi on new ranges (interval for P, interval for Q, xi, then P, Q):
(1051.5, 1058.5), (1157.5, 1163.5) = -0.3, 30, 9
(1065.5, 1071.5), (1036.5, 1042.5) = -0.8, 44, 35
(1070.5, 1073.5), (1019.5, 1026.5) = -0.9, 26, 23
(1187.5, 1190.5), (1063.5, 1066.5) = -2.7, 12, 32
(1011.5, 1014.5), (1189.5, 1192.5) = -0.7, 12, 8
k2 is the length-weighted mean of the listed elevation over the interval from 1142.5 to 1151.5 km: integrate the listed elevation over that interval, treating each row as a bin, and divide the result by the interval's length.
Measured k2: 7.5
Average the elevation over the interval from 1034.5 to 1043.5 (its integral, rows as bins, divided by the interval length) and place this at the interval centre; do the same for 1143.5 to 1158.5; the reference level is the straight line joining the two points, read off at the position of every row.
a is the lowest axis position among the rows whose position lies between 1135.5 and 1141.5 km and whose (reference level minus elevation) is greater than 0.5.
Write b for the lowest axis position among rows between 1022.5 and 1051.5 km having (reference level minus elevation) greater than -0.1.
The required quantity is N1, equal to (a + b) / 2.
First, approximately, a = 1136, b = 1023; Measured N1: 1079.5 km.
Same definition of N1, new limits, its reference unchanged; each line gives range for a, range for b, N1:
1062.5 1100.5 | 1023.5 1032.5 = 1053.0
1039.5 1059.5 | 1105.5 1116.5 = 1074.0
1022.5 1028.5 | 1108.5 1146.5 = 1070.0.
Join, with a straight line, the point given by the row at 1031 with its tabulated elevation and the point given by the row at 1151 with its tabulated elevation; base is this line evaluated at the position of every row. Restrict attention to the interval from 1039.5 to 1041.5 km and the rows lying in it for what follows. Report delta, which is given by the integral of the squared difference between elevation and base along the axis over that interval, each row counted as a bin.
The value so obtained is 1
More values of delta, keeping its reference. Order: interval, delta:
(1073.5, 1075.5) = 7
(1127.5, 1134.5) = 14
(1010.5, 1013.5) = 8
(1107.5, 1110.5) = 0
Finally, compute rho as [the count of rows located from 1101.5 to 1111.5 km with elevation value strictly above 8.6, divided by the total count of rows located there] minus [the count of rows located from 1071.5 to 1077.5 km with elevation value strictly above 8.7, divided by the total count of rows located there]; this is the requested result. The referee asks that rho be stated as -0.3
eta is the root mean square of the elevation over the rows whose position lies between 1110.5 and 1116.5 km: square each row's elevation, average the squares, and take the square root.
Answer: 9.2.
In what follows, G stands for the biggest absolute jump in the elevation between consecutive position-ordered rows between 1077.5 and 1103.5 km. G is 1.1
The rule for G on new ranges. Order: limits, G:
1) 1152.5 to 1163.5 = 1.5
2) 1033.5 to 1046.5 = 1.8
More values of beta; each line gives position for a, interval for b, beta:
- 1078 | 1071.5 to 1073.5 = -0.7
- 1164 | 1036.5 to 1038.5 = 0.2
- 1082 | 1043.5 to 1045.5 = 0.2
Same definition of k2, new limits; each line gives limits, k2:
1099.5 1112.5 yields 8.6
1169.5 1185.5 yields 9.0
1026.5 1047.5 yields 9.6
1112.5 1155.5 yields 7.8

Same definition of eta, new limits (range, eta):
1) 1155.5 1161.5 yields 8.2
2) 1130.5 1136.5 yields 7.2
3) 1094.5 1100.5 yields 8.7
